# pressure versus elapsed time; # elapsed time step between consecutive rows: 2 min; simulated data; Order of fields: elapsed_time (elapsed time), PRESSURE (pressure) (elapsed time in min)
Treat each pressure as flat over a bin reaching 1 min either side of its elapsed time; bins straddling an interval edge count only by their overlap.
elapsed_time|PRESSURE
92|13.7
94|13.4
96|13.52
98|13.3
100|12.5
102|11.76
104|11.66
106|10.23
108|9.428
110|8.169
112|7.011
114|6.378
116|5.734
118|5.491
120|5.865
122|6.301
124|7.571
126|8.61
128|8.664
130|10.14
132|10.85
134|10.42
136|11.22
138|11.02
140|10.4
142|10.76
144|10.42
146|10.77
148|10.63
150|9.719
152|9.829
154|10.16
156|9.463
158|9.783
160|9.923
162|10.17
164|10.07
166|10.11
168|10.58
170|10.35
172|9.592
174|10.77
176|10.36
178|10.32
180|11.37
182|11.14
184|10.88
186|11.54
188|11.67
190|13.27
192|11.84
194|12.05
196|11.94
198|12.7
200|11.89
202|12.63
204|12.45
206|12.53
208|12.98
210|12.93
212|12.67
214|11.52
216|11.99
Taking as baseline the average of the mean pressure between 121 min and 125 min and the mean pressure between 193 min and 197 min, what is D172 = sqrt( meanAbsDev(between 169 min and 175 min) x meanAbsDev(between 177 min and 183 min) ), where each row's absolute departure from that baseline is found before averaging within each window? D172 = 1.07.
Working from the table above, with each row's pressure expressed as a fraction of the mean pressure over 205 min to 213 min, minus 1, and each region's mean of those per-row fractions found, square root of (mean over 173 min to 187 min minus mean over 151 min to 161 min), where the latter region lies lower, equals 0.29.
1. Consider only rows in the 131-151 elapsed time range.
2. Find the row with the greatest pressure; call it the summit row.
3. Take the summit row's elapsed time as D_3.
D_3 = 136 min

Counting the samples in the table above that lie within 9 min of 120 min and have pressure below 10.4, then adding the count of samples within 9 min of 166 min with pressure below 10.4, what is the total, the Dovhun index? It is 16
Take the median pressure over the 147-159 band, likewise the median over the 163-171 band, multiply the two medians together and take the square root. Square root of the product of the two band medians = 10.0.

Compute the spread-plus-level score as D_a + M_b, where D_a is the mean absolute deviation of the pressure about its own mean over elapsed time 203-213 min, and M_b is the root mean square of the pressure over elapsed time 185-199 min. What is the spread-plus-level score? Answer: 12.4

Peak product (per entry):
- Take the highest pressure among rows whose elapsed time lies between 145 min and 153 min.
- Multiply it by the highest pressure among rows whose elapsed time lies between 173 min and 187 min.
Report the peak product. 124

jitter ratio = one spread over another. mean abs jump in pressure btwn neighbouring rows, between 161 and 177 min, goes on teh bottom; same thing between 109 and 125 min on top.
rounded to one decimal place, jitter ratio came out 1.5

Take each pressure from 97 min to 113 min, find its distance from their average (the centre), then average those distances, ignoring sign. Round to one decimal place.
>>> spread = 1.8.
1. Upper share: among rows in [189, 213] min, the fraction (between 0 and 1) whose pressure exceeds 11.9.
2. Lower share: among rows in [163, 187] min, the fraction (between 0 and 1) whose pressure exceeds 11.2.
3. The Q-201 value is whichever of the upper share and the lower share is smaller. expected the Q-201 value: 0.17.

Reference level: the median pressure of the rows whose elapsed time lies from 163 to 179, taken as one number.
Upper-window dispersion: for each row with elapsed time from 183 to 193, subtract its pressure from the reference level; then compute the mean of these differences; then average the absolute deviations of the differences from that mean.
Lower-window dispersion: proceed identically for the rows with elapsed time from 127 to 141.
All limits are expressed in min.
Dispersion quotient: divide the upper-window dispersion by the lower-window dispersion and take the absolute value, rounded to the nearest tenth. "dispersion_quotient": 1.0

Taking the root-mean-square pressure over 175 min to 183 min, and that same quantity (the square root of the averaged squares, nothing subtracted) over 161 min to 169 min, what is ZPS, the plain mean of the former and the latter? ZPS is 10.5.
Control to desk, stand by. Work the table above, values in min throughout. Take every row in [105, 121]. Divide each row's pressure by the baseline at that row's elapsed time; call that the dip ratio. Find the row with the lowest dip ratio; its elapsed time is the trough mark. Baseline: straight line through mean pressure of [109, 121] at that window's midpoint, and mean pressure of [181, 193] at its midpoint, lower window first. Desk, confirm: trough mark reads 118 min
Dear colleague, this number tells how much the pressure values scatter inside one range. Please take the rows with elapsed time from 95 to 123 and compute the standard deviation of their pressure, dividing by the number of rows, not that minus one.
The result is 2.9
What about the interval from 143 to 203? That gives 1.0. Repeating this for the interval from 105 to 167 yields 1.7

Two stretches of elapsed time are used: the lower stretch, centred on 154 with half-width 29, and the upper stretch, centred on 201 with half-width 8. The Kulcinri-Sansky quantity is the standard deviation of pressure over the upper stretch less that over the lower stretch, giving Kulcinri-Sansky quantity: -0.3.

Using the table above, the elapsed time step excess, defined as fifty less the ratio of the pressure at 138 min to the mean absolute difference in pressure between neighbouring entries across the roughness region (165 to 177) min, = 32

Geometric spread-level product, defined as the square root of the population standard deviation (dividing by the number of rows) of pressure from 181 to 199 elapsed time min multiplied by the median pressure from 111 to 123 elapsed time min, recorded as 2.1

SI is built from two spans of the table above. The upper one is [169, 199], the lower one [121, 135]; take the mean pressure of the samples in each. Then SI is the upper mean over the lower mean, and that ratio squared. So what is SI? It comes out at 1.6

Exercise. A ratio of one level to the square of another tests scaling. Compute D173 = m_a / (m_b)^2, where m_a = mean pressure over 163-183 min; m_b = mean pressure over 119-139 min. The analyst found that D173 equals 0.13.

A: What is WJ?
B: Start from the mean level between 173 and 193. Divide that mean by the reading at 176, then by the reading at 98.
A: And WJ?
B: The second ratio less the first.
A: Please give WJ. -0.2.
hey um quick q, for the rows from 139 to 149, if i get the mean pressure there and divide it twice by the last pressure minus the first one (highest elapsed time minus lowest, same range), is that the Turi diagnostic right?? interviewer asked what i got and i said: 200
